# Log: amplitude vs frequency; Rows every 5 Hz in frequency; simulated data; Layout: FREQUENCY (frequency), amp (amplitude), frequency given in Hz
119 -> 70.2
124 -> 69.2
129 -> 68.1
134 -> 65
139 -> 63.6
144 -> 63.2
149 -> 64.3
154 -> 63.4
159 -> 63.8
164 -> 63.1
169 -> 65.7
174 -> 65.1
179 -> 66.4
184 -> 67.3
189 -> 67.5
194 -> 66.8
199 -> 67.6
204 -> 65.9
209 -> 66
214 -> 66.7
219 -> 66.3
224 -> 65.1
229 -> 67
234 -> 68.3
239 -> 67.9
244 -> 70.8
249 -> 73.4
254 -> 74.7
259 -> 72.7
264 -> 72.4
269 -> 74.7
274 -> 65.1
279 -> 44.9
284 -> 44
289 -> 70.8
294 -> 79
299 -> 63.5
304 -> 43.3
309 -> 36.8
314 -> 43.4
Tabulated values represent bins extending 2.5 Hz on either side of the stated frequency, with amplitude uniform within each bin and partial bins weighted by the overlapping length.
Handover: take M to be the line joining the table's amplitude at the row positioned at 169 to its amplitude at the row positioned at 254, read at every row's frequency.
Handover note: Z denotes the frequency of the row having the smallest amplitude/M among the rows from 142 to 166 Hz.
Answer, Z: 164 Hz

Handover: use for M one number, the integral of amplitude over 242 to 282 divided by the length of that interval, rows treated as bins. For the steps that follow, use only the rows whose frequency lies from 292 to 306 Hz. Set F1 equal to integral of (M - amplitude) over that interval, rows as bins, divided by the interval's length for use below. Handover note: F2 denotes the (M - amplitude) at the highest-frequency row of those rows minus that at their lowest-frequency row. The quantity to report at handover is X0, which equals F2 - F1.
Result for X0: 29.4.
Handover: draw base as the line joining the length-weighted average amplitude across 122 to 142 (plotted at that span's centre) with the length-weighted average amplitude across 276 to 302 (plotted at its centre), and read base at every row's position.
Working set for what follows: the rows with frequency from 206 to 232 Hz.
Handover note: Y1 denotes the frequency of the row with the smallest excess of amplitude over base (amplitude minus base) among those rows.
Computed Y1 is 224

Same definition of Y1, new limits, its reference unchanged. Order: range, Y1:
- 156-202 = 164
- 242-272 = 244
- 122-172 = 144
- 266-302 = 284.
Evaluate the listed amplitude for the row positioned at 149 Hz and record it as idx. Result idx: 64.3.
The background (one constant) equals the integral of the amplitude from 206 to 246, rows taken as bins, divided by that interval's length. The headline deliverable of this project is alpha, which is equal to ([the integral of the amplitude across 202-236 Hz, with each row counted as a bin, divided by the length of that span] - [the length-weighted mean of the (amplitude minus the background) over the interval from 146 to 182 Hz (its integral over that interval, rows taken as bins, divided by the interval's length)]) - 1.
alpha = 68.1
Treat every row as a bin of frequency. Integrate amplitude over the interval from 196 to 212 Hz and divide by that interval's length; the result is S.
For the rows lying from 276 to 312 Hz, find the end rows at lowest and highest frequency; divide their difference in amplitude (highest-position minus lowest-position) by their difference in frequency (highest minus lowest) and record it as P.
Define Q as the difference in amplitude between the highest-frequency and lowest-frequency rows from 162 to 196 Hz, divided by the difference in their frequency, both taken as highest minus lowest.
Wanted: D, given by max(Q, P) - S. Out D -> -66.4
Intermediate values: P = -0.3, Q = 0.12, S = 66.5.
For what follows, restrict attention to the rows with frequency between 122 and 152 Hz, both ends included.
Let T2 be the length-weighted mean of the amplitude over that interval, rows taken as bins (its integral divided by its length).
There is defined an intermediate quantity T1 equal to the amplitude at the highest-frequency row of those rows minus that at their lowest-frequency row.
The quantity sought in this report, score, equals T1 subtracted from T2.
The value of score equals 70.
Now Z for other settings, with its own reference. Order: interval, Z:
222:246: 224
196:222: 219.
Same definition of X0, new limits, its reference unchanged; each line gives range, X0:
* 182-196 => -0.5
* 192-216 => -1.6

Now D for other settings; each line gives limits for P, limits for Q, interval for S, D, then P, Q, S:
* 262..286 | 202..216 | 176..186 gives -66.7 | -1.4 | 0.08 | 66.7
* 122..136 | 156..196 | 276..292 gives -54.3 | -0.4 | 0.09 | 54.4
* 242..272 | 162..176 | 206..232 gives -66.1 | 0.2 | 0.20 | 66.3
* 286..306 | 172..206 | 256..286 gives -62.8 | -1.8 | 0.03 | 62.8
